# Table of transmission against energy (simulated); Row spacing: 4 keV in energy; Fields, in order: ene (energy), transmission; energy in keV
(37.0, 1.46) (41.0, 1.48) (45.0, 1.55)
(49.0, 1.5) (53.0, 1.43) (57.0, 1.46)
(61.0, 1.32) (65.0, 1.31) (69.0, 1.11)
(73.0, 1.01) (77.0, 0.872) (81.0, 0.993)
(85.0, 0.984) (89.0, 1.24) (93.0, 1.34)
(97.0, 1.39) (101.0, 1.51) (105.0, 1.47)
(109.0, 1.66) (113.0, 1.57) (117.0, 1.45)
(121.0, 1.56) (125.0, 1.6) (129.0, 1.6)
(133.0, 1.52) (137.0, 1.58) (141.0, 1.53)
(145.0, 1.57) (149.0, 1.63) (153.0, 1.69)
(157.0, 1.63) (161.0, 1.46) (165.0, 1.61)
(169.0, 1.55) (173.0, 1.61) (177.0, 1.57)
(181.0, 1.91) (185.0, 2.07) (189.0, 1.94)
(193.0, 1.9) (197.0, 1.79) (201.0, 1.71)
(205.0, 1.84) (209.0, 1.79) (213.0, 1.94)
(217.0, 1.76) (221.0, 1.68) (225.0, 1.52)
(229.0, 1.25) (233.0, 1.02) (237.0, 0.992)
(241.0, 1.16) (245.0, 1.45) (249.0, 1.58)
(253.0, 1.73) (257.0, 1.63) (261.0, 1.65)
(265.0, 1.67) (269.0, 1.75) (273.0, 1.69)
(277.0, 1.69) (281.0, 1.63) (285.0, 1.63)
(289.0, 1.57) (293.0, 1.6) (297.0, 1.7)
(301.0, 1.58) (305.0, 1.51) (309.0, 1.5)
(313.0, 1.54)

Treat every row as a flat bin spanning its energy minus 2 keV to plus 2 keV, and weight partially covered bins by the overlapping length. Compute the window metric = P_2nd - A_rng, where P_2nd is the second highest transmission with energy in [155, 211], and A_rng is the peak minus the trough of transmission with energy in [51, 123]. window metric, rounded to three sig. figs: 1.15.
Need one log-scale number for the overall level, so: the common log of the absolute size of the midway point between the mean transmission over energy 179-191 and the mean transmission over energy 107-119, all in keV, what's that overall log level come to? 0.25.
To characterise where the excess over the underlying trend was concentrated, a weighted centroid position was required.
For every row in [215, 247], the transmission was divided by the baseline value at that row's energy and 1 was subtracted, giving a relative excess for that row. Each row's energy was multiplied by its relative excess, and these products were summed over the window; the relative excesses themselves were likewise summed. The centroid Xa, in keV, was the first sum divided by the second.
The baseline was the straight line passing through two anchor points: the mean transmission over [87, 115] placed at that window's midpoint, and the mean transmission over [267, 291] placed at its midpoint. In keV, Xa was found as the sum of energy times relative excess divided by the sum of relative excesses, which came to 238.0 keV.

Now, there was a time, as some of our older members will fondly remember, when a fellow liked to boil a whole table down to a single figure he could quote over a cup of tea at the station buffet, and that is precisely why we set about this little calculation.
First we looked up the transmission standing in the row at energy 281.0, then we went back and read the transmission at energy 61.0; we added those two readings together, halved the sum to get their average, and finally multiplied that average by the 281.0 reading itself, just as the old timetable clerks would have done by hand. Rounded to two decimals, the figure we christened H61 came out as 2.40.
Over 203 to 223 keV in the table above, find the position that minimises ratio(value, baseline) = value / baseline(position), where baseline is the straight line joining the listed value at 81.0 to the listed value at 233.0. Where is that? 221.0 keV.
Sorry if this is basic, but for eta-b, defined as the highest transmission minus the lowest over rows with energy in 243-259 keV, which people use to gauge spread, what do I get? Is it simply 0.28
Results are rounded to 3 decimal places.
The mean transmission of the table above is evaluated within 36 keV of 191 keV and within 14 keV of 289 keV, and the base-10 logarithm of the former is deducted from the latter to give 1.389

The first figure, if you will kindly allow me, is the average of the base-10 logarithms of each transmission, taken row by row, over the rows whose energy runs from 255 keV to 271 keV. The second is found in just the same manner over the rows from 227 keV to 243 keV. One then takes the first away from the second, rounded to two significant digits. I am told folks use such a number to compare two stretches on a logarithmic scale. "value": -0.18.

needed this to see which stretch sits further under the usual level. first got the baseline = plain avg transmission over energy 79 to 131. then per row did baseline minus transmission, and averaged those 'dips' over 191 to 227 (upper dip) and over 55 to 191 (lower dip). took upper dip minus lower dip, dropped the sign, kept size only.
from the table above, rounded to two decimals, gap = 0.29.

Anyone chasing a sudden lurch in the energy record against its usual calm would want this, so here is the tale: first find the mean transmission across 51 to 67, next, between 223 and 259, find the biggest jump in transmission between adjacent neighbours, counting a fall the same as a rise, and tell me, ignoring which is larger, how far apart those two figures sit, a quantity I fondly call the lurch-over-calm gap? 1.09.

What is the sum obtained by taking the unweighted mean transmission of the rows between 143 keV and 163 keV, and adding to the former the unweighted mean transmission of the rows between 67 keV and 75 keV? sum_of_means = 2.7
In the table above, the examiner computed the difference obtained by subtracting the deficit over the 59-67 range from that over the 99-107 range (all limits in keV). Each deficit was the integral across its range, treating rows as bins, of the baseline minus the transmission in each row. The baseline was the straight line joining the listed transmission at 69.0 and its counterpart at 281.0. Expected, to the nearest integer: -1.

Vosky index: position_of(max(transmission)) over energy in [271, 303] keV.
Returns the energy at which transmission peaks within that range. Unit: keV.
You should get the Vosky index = 297.0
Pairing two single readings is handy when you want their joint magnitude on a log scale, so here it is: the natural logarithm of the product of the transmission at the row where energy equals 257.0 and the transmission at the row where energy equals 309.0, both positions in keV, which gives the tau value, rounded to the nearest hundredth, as 0.89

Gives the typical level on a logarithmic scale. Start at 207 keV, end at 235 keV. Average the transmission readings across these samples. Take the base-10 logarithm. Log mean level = 0.19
